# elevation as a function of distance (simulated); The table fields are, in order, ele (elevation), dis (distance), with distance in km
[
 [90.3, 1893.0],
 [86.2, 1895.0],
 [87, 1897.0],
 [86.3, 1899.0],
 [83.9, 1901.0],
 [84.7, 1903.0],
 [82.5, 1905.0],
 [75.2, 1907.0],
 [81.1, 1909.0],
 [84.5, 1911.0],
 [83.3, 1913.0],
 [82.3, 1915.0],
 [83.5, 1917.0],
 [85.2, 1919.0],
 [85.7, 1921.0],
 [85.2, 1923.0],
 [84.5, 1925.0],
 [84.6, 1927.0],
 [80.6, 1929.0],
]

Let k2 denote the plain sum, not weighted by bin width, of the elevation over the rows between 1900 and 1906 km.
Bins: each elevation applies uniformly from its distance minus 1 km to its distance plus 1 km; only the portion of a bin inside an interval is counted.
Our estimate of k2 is 251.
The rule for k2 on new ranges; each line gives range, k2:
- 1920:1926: 255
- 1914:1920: 251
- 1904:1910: 239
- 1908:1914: 249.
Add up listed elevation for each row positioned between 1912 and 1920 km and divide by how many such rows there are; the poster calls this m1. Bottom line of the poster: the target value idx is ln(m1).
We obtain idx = 4.43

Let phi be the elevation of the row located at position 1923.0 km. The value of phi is 85.2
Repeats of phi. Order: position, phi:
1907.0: 75.2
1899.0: 86.3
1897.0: 87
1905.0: 82.5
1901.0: 83.9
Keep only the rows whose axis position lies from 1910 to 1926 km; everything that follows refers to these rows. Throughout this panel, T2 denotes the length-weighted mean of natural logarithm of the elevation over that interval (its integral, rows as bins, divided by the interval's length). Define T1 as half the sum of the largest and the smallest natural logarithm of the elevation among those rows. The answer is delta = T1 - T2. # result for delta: -0.003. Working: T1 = 4.43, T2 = 4.43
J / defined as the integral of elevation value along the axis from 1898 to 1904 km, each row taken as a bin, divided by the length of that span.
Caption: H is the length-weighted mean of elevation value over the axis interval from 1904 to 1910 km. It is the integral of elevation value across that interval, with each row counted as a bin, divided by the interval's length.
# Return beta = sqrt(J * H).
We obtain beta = 82.2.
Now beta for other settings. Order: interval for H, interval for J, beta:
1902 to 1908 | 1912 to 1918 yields 81.9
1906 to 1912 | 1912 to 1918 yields 81.6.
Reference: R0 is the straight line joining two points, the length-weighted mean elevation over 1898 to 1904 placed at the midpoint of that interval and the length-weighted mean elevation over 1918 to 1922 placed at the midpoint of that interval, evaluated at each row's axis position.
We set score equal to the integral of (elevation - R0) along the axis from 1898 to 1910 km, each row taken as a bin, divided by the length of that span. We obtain -2.8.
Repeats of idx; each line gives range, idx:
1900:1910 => 4.40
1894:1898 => 4.46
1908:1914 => 4.42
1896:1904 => 4.45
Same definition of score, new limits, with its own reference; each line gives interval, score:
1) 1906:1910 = -7.0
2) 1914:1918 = -2.4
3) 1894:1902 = 1.0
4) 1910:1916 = -1.9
